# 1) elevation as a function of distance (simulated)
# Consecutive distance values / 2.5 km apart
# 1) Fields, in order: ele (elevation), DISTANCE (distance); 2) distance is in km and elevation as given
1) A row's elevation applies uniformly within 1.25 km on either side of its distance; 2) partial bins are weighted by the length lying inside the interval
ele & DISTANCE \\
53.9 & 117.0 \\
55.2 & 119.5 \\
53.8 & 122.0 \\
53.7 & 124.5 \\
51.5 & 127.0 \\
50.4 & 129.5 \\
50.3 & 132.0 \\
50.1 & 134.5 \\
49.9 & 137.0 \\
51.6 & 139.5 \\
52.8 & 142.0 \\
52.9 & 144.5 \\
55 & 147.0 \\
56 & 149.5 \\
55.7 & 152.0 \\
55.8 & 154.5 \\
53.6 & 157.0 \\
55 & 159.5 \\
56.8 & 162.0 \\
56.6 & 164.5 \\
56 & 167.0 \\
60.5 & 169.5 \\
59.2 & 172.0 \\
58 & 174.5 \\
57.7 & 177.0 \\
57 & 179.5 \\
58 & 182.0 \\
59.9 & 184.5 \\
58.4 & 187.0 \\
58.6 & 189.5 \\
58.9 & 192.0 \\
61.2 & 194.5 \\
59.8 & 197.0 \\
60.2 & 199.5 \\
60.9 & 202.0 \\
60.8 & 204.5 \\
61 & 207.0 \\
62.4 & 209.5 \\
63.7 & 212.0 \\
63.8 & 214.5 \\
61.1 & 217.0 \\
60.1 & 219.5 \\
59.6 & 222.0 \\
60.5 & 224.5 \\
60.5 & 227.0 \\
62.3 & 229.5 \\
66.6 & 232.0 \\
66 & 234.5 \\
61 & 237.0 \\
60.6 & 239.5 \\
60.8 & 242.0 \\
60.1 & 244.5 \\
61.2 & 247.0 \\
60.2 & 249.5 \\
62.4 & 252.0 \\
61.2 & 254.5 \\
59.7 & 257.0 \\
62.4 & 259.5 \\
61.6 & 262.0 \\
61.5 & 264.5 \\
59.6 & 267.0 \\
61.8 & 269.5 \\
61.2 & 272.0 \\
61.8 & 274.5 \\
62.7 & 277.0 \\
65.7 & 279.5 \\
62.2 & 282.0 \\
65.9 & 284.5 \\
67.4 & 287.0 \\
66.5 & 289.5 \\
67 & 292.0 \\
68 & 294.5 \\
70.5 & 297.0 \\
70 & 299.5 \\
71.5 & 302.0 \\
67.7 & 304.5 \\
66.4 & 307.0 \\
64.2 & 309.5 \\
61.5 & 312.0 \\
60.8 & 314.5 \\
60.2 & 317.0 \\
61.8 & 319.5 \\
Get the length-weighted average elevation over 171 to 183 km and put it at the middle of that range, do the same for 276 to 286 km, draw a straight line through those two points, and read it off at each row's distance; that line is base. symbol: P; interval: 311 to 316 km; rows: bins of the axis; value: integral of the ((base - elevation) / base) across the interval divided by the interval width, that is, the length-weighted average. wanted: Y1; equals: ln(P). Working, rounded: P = 0.077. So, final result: -2.6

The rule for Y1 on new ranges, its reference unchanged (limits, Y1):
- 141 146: -2.9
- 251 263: -3.8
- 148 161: -3.7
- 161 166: -4.8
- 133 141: -2.4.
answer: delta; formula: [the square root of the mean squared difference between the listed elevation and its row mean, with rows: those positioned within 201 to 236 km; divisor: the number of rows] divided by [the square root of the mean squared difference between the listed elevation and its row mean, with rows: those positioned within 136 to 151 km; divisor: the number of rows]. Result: 1.0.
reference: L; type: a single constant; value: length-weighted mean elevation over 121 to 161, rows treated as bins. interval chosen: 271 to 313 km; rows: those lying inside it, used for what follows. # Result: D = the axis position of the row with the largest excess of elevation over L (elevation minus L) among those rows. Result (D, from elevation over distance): 302.0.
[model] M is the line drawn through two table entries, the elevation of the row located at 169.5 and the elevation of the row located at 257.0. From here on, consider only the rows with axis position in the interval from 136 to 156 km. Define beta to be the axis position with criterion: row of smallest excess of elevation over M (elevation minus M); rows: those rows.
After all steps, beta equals 137.0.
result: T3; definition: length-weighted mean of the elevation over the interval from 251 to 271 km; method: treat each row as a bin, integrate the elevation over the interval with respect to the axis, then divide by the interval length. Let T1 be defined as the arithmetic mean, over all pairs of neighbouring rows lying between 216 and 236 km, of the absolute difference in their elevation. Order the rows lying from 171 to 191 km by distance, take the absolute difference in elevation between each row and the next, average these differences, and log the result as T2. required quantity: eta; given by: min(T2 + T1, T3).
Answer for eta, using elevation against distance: 2.3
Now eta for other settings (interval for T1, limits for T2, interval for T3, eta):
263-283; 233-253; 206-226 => 3.3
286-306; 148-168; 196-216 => 2.5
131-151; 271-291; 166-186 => 2.9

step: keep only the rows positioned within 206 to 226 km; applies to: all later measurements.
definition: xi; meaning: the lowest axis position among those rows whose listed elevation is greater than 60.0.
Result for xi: 207.0 km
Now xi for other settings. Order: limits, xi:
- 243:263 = 244.5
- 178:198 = 194.5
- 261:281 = 262.0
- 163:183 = 169.5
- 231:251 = 232.0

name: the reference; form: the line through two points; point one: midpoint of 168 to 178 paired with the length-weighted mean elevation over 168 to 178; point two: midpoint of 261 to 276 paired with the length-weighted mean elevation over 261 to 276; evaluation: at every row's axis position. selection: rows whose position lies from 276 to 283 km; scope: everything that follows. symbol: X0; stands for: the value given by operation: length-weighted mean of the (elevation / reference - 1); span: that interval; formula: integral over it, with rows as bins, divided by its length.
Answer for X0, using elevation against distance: 0.03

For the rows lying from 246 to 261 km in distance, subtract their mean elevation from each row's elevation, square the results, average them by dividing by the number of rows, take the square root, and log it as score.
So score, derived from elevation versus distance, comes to 1.0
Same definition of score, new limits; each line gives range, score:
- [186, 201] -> 1.0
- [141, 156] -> 1.3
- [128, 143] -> 1.0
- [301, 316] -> 3.7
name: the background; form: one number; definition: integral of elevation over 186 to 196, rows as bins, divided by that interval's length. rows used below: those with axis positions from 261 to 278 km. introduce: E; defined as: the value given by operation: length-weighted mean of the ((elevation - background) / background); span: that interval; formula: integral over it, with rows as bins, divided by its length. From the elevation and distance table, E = 0.04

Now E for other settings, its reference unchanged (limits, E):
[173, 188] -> -0.02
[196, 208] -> 0.02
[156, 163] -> -0.07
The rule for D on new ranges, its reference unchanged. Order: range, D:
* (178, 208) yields 194.5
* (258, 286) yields 284.5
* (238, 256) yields 252.0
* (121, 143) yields 122.0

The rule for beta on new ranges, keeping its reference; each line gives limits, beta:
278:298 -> 282.0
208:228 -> 222.0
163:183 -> 167.0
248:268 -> 267.0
